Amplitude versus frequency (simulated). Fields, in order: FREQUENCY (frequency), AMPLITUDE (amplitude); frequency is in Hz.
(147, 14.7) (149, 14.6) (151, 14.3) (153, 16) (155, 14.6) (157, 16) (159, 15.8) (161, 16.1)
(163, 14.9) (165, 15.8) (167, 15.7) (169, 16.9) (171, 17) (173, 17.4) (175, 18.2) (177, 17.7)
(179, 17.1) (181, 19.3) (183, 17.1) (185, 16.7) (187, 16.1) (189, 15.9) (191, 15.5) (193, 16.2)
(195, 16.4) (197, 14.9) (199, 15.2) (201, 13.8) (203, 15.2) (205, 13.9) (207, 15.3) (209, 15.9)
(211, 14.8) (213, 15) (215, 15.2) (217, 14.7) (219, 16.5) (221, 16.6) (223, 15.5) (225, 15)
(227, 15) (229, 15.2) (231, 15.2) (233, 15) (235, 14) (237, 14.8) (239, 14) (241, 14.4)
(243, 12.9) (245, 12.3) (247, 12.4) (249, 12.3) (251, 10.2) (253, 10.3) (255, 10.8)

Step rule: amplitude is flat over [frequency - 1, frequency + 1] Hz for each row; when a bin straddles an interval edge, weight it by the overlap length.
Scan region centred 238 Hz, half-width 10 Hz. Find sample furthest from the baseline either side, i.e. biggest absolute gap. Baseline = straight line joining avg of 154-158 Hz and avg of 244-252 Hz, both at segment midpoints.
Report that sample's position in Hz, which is 231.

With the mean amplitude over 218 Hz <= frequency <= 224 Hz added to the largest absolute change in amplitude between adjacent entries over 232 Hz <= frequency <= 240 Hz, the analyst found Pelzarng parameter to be 17.2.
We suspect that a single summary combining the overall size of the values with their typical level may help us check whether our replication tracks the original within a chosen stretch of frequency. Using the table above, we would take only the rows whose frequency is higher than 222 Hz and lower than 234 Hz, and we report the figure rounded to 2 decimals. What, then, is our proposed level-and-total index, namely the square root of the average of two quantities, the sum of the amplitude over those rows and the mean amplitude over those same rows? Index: 7.28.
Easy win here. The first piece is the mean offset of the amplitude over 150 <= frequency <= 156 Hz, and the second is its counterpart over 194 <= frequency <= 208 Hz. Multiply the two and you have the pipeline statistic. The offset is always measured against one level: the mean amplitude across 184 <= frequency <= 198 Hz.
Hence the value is 1.0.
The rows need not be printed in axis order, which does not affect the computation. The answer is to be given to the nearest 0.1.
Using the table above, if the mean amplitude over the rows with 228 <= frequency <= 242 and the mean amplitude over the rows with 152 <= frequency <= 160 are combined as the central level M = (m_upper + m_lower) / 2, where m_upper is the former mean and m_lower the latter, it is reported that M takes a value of 15.1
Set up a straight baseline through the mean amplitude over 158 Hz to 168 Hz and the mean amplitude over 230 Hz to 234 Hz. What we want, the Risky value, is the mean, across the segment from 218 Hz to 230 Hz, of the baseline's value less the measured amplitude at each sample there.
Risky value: -0.5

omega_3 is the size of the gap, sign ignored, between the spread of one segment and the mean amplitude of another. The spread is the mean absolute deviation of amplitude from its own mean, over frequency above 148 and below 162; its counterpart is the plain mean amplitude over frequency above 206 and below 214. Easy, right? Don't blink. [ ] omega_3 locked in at 14.5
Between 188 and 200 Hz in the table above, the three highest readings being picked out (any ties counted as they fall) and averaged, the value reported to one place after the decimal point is 16.2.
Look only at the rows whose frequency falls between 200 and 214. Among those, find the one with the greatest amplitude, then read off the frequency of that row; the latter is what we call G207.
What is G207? 209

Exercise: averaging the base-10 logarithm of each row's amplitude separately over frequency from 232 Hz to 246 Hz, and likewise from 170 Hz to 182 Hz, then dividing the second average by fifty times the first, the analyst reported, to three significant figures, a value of 0.0219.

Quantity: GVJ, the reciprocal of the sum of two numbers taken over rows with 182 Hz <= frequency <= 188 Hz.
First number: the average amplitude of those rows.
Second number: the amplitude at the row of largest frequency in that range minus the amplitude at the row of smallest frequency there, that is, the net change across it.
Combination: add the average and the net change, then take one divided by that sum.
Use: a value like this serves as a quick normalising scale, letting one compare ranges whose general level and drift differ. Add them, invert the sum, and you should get 0.0640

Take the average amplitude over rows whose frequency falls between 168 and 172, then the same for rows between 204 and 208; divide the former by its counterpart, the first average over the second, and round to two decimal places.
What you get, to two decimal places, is 1.16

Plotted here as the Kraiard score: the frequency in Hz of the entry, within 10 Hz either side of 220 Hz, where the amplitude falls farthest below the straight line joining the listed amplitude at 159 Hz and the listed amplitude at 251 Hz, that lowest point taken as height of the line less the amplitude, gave 211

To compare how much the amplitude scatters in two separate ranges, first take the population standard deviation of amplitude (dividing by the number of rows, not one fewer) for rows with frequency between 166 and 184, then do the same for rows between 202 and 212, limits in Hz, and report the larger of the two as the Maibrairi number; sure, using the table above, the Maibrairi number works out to 0.93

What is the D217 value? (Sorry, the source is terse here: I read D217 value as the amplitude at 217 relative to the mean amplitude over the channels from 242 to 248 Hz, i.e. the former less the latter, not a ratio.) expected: 2.2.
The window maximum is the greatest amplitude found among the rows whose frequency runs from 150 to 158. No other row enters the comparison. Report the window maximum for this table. 16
